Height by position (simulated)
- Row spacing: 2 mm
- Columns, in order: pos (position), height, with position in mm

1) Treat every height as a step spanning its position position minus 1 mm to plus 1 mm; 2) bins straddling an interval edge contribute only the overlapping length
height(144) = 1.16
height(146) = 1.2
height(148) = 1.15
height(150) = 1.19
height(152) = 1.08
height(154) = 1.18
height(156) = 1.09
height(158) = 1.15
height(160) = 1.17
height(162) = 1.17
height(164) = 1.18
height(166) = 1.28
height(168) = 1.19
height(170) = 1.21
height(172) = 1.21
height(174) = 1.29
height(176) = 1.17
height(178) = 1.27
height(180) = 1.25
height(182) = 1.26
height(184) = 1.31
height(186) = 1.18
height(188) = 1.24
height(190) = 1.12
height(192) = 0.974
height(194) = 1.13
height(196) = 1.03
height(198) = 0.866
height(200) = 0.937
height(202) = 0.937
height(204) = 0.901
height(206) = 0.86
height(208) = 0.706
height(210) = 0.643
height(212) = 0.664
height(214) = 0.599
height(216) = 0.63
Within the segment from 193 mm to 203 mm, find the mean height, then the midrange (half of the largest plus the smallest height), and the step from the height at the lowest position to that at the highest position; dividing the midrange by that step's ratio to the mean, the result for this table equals -5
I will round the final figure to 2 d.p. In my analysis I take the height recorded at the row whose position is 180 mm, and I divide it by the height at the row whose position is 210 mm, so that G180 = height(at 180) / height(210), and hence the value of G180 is 1.94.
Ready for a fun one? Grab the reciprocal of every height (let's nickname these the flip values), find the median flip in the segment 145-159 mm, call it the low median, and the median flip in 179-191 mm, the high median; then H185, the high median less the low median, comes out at -0.1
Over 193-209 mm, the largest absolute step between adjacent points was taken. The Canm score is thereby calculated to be 0.164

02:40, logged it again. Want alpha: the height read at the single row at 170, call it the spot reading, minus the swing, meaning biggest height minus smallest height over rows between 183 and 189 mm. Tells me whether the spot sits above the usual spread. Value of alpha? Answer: 1.08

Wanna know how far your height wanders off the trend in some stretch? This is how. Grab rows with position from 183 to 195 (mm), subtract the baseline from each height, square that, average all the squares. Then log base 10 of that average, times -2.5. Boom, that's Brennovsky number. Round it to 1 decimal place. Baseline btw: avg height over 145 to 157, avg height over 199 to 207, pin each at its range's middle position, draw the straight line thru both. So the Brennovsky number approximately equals 3.4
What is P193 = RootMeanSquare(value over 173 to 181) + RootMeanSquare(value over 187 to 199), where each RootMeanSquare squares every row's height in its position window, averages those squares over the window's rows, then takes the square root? 2.31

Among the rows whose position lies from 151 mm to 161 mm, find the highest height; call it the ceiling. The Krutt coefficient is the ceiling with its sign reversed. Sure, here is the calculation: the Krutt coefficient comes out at -1.18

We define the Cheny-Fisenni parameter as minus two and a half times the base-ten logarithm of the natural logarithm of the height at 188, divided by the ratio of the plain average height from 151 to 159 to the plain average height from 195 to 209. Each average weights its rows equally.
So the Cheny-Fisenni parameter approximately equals 1.9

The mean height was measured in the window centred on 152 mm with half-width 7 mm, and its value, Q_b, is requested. 1.15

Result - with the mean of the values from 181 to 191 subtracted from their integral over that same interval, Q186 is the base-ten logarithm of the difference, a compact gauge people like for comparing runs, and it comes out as 1.04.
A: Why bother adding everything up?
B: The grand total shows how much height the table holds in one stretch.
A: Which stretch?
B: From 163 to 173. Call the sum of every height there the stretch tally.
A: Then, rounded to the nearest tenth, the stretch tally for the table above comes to 6.1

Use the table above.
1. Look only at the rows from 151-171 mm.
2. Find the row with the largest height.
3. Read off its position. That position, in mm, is 166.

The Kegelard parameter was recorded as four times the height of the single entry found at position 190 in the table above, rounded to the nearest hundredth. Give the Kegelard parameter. 4.48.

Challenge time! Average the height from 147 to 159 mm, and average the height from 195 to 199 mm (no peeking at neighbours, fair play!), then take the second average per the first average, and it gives 0.83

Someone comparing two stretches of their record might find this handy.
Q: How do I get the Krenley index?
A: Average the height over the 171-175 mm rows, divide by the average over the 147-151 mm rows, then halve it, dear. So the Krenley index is 0.53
